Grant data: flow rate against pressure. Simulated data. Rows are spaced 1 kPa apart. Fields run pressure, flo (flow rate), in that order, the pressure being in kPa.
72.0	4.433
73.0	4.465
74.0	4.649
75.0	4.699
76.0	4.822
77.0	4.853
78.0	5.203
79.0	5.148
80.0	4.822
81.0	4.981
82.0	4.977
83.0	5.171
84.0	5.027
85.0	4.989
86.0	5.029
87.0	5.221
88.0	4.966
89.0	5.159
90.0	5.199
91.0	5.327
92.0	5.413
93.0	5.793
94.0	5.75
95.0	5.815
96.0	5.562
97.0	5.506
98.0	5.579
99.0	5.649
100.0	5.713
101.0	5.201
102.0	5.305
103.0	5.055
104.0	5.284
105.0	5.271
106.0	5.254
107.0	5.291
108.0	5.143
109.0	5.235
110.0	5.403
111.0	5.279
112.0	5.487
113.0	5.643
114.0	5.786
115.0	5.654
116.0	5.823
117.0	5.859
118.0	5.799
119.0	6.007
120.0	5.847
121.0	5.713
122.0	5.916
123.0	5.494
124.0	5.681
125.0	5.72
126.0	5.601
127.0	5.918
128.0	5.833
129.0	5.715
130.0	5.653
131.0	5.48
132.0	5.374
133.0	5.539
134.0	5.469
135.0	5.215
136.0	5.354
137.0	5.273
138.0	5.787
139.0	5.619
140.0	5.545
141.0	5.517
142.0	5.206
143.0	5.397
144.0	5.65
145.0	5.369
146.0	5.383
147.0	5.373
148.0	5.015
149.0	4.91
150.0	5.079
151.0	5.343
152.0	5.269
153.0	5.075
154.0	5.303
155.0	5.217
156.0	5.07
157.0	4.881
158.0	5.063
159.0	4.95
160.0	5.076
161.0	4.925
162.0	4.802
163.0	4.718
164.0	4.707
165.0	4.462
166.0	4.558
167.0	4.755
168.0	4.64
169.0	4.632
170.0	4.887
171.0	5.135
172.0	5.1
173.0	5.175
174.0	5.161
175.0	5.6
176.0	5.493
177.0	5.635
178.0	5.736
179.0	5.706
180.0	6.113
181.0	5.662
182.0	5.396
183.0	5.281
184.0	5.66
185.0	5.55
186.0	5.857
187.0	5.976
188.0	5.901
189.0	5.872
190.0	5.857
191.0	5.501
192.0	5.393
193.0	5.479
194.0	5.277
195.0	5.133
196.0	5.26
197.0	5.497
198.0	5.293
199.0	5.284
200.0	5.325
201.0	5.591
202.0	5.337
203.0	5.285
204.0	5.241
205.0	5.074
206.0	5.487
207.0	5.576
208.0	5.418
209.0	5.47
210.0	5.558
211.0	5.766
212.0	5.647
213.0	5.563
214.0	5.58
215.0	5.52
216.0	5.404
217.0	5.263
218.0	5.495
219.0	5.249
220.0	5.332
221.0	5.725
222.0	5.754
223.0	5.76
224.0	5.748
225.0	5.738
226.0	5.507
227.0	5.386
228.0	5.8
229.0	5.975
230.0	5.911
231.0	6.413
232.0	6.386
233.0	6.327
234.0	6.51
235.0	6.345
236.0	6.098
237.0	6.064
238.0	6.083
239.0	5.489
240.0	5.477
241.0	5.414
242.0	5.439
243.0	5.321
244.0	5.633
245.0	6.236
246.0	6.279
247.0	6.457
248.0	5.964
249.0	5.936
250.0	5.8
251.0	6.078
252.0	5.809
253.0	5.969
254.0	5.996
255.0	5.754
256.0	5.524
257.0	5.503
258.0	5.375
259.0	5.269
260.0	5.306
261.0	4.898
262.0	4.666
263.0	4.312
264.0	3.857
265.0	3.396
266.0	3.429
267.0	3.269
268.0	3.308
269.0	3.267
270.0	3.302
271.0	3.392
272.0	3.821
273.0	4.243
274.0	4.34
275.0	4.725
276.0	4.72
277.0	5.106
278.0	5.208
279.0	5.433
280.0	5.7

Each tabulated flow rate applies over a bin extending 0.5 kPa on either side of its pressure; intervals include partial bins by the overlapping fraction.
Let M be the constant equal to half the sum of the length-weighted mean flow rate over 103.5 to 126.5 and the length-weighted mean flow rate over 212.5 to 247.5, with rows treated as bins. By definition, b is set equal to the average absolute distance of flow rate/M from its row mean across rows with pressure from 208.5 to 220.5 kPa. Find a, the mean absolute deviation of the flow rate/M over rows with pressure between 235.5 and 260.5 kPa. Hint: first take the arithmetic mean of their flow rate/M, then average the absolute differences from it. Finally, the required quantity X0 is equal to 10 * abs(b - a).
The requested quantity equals 0.32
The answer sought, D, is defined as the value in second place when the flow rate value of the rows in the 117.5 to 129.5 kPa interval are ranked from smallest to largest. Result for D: 5.601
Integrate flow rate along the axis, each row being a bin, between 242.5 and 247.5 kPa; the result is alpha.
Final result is 29.9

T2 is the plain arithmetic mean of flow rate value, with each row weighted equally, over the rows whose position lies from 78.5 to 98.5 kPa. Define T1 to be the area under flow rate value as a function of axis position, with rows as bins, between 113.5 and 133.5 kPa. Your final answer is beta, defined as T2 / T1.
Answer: 0.046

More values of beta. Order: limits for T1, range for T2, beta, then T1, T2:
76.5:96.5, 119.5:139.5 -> 0.054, 104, 5.61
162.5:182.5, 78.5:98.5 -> 0.051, 103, 5.27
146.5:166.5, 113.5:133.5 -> 0.057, 100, 5.72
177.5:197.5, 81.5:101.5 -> 0.048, 112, 5.35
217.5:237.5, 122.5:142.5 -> 0.047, 118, 5.55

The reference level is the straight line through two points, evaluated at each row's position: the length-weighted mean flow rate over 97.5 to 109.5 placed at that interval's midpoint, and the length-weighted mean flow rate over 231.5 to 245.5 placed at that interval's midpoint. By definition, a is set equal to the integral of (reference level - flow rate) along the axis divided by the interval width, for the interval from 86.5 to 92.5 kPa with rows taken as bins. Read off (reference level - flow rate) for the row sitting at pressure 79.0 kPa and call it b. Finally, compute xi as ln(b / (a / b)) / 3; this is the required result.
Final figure -0.7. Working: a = 0.1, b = 0.1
